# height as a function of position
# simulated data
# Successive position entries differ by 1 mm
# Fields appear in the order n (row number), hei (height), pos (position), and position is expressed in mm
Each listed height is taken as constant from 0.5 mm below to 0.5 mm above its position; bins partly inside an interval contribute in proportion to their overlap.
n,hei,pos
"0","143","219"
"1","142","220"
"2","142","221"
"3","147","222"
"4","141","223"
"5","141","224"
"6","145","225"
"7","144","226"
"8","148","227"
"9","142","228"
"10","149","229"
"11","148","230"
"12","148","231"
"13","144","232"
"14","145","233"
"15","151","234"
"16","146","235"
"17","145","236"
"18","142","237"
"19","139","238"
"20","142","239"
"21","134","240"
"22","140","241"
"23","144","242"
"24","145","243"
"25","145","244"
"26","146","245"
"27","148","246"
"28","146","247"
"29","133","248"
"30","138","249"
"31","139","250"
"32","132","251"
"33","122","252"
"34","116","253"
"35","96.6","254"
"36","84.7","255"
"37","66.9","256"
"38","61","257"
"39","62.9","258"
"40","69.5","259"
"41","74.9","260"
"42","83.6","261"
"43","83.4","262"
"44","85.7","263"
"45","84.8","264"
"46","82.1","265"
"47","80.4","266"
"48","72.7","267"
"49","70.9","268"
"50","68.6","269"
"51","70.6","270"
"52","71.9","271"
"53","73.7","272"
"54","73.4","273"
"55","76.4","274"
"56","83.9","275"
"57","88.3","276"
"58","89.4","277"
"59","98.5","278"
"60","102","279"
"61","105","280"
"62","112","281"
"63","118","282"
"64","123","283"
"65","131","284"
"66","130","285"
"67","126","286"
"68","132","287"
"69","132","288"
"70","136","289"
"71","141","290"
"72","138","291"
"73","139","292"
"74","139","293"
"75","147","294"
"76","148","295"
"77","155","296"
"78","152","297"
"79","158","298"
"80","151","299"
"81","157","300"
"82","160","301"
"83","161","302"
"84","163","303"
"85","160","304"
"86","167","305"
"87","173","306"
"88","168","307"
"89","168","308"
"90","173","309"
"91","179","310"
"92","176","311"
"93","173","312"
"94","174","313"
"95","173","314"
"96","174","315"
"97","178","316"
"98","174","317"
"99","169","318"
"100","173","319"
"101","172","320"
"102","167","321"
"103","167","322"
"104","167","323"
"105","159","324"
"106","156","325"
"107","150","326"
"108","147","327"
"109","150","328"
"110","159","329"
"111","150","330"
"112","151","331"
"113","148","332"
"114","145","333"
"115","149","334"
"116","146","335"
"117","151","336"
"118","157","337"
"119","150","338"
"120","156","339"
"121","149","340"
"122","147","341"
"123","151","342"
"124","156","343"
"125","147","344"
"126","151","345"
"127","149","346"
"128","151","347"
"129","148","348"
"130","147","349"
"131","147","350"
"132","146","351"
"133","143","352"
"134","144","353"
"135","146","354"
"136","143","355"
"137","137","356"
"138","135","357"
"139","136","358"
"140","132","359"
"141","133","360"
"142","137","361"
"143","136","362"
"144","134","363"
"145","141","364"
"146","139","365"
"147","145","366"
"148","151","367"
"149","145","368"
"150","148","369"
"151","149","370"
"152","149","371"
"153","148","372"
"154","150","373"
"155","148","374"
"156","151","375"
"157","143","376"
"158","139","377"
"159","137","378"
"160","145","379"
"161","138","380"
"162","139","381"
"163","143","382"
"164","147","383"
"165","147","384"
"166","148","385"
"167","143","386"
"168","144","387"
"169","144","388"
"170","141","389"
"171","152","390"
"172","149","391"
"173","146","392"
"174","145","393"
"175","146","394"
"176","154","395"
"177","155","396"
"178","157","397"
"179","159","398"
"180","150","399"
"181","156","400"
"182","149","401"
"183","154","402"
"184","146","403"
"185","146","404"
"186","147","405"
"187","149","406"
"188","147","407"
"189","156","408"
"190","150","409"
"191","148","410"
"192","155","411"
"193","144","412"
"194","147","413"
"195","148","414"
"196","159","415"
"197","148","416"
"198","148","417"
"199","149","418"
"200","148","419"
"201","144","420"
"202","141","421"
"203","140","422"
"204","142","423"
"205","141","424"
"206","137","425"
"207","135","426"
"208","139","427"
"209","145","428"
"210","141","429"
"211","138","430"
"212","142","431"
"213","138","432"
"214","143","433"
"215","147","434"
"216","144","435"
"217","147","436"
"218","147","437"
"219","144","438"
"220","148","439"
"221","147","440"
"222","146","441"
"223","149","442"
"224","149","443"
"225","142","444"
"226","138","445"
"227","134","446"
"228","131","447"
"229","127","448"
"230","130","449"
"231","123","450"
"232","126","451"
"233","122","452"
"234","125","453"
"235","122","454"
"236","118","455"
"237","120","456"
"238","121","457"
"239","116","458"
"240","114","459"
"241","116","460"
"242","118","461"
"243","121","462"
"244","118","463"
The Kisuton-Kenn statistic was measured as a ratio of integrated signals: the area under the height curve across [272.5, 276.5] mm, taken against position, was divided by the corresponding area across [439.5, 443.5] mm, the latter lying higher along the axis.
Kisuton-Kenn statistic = 0.54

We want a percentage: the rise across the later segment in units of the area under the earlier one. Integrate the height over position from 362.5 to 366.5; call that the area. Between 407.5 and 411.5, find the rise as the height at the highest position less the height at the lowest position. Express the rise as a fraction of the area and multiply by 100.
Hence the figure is -0.2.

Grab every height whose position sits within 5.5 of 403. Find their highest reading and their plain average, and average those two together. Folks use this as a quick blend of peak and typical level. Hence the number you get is 155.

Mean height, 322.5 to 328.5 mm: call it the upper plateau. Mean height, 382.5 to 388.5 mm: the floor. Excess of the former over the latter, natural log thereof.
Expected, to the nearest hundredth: 2.23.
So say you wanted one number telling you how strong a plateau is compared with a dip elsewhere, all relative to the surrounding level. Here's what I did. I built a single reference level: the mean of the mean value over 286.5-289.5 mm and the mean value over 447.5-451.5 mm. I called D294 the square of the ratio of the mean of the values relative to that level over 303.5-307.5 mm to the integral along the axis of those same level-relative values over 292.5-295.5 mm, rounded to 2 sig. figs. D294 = 0.15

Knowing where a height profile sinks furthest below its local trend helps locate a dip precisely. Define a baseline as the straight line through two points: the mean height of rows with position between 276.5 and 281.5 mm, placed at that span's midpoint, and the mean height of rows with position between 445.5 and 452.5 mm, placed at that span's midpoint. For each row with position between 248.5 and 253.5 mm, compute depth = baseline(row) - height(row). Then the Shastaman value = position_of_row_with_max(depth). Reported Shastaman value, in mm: 253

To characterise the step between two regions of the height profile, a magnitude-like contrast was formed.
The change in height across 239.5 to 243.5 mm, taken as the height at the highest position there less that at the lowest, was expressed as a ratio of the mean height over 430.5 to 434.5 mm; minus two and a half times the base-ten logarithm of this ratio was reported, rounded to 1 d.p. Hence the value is 2.8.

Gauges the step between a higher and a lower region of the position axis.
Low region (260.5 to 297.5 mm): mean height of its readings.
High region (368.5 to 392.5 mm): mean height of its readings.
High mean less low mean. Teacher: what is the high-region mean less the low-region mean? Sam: 39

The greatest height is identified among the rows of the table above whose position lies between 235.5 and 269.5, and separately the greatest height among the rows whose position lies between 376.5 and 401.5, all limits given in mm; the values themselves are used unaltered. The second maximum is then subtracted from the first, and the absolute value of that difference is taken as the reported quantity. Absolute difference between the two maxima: 11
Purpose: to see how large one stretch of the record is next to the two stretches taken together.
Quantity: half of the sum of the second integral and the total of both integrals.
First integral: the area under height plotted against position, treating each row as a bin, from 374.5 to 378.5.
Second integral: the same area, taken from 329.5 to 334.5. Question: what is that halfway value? 1028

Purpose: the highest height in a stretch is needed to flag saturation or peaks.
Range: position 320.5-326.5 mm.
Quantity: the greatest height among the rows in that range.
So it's 167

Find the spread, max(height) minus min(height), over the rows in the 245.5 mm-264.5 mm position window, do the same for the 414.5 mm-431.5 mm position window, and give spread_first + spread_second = 111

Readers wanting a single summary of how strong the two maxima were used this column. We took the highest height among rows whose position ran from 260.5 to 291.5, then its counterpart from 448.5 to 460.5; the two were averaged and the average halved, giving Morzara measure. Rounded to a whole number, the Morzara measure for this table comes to 68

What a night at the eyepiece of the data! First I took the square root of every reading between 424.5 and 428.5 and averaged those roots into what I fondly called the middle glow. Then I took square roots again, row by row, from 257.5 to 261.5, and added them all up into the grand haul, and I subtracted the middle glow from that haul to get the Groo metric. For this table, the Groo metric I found 22.3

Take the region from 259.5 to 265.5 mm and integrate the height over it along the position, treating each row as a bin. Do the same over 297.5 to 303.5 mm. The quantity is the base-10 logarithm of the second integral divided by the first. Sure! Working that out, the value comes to 0.28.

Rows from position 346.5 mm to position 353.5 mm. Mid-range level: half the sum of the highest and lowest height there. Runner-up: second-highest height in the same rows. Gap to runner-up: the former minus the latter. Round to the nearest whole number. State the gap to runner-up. -1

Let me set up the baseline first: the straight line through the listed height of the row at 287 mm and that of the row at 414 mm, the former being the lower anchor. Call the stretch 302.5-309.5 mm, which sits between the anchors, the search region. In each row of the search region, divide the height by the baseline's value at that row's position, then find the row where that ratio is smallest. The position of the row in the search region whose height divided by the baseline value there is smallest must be 304 mm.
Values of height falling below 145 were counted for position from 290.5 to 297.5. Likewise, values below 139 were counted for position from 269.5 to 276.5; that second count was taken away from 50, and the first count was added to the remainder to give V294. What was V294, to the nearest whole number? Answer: 46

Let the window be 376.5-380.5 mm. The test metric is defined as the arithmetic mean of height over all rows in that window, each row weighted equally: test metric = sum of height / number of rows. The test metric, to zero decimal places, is 140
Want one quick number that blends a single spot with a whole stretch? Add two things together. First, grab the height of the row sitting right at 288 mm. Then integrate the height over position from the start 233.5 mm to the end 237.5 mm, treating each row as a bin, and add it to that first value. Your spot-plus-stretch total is 716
